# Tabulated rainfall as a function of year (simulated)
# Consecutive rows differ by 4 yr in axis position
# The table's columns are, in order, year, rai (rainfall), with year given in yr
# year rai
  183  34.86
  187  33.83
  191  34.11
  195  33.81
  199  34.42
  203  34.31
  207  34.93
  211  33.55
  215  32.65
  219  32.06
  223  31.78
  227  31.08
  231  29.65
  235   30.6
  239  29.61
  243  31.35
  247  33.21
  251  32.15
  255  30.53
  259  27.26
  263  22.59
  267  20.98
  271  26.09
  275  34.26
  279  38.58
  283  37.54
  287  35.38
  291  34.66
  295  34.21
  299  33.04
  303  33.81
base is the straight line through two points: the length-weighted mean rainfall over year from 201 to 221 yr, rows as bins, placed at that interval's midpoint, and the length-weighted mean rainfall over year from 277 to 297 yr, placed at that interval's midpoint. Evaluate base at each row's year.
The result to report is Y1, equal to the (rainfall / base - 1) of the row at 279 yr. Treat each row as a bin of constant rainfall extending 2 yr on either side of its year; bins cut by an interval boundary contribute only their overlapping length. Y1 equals 0.08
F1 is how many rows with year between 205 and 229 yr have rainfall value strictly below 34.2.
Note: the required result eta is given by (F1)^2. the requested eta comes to 25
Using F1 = 5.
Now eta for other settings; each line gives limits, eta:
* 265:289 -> 4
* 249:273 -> 36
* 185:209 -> 9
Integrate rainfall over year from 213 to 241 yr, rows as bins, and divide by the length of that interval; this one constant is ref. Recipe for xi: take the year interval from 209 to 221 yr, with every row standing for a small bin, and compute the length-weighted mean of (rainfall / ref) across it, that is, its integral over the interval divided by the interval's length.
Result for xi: 1.05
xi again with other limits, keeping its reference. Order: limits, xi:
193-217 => 1.09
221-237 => 0.99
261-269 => 0.70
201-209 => 1.11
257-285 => 0.95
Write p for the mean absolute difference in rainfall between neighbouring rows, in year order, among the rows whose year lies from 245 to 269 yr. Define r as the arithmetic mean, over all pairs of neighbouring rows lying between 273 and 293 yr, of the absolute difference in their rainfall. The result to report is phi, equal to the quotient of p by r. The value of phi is 1.2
